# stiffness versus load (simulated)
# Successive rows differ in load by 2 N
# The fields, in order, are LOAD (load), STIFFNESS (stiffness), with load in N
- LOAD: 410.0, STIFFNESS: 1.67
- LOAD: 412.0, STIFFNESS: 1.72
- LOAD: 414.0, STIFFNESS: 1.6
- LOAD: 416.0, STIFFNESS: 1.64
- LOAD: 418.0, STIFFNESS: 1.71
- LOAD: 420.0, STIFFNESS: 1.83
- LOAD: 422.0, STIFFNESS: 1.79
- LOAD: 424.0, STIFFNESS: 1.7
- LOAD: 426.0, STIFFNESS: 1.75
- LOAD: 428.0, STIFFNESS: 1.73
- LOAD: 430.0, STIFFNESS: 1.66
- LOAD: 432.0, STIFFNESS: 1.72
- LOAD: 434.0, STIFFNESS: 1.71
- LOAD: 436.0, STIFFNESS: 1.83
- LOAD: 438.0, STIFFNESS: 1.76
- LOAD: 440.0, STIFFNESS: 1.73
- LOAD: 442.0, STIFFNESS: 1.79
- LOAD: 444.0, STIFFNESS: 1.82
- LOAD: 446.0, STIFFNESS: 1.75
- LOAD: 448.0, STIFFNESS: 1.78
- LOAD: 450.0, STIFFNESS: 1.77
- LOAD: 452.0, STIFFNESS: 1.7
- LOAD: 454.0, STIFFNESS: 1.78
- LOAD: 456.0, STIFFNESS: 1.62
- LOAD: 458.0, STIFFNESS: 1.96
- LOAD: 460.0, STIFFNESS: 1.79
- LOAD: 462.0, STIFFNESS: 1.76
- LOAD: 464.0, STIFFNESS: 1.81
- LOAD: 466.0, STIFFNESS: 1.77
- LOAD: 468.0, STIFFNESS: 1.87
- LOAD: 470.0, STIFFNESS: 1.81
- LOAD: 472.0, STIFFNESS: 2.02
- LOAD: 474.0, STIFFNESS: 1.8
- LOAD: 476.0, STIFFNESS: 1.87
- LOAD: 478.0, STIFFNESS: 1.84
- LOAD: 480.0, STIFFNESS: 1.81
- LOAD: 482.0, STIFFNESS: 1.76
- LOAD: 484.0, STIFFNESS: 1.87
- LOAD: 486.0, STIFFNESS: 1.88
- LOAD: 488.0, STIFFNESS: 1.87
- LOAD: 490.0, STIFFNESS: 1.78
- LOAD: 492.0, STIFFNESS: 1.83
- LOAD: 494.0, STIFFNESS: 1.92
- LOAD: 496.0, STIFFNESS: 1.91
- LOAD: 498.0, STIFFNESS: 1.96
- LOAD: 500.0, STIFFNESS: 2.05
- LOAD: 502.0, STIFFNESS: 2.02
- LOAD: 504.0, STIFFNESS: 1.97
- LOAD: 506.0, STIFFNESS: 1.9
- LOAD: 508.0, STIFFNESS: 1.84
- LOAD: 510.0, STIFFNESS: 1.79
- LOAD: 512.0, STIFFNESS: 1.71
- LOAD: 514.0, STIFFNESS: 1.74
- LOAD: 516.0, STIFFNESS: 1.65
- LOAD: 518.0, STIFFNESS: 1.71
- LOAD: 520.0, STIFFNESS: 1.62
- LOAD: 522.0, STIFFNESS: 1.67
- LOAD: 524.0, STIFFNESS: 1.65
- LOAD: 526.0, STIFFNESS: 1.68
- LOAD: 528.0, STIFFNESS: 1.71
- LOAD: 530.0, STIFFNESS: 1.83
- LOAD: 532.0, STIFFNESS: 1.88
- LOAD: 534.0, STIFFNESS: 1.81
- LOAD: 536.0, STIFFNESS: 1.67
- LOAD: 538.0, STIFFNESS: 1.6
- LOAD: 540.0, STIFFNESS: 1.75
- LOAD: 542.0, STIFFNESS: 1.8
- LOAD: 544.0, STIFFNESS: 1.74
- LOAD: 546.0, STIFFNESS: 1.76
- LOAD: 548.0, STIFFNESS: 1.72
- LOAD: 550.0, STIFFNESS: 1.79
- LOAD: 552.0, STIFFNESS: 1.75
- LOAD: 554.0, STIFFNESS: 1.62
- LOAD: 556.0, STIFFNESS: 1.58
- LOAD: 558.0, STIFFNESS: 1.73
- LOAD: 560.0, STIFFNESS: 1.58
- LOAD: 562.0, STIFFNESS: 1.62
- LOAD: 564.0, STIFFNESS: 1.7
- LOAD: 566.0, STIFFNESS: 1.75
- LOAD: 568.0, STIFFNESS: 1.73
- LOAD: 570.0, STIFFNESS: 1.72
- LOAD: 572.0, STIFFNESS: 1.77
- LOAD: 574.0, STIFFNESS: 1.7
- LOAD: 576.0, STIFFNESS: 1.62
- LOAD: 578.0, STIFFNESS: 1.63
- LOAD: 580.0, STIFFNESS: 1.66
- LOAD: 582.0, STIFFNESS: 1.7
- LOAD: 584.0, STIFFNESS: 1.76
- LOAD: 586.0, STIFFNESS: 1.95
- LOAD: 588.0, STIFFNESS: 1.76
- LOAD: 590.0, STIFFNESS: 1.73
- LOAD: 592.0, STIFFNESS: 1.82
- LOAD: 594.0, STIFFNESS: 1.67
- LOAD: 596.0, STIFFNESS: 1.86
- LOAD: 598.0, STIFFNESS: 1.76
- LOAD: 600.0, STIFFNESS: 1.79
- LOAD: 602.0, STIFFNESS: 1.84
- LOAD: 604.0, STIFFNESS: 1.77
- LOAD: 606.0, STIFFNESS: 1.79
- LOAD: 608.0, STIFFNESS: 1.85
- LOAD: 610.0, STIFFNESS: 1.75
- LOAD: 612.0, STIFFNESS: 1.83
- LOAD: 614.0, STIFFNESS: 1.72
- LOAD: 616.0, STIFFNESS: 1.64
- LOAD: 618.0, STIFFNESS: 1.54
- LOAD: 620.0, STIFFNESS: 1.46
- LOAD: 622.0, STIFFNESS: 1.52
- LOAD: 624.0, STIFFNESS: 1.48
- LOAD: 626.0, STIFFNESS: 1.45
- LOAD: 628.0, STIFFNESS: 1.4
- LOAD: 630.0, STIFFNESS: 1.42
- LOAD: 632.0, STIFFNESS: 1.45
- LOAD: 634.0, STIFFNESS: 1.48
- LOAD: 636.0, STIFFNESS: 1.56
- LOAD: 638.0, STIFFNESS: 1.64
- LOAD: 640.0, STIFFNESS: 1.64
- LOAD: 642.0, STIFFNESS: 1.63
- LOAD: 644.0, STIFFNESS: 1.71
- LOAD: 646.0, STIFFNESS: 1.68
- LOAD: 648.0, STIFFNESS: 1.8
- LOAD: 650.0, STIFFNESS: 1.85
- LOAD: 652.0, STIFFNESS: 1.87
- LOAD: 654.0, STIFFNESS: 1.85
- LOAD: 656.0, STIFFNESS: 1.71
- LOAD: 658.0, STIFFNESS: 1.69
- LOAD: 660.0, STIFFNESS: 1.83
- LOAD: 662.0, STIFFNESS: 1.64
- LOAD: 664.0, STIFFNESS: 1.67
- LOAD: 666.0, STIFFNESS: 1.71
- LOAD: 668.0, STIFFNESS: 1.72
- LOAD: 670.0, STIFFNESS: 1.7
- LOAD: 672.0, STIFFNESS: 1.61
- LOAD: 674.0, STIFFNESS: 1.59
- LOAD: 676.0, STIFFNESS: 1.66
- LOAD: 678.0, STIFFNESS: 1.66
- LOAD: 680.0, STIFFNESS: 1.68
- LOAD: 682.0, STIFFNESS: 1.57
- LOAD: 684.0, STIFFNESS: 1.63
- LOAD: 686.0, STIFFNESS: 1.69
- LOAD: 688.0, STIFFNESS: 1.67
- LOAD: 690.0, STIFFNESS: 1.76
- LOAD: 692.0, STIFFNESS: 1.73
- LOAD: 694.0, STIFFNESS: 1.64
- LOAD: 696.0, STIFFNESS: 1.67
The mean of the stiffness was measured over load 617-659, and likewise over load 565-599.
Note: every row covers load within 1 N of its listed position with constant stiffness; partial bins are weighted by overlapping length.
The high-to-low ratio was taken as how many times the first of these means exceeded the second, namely 0.926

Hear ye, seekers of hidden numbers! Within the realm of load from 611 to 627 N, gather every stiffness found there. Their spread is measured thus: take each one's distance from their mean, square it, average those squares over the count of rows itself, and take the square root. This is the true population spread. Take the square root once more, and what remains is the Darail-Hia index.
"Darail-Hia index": 0.359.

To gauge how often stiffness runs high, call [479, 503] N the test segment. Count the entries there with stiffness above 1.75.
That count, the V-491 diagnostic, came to 12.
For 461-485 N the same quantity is 12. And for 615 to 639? 0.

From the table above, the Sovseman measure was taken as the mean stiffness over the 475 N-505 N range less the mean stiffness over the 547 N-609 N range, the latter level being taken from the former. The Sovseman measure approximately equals 0.16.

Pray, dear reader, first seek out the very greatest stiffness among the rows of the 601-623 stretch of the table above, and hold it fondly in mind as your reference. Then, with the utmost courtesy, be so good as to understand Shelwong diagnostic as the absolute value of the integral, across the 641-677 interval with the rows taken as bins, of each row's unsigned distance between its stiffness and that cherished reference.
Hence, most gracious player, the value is 4.8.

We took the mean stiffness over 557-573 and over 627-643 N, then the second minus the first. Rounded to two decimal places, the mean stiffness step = -0.17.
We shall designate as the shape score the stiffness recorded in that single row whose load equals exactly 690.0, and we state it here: 1.76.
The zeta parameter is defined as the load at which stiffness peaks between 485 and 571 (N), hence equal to 500.0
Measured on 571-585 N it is 572.0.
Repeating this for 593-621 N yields 596.0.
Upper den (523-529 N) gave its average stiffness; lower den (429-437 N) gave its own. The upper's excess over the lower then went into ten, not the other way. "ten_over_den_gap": -200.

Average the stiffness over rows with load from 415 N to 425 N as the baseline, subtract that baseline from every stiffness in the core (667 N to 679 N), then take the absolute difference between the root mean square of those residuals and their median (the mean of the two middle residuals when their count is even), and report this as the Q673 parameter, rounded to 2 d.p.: 0.16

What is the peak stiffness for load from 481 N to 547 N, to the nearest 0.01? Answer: 2.05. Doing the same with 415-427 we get 1.83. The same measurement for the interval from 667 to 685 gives 1.72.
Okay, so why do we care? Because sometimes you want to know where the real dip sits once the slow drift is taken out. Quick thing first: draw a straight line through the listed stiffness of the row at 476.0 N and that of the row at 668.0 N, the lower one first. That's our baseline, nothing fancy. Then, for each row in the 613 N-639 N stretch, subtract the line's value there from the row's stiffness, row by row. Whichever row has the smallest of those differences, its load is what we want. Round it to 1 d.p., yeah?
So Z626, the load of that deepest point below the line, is 628.0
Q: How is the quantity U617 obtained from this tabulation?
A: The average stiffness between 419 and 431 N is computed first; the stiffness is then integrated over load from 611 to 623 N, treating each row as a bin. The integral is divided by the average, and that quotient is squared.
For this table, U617 124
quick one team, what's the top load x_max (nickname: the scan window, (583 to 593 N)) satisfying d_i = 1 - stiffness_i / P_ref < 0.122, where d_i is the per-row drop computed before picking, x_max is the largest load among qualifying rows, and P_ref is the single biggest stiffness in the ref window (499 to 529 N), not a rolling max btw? 592.0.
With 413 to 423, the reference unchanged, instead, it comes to 420.0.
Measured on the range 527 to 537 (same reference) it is 534.0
